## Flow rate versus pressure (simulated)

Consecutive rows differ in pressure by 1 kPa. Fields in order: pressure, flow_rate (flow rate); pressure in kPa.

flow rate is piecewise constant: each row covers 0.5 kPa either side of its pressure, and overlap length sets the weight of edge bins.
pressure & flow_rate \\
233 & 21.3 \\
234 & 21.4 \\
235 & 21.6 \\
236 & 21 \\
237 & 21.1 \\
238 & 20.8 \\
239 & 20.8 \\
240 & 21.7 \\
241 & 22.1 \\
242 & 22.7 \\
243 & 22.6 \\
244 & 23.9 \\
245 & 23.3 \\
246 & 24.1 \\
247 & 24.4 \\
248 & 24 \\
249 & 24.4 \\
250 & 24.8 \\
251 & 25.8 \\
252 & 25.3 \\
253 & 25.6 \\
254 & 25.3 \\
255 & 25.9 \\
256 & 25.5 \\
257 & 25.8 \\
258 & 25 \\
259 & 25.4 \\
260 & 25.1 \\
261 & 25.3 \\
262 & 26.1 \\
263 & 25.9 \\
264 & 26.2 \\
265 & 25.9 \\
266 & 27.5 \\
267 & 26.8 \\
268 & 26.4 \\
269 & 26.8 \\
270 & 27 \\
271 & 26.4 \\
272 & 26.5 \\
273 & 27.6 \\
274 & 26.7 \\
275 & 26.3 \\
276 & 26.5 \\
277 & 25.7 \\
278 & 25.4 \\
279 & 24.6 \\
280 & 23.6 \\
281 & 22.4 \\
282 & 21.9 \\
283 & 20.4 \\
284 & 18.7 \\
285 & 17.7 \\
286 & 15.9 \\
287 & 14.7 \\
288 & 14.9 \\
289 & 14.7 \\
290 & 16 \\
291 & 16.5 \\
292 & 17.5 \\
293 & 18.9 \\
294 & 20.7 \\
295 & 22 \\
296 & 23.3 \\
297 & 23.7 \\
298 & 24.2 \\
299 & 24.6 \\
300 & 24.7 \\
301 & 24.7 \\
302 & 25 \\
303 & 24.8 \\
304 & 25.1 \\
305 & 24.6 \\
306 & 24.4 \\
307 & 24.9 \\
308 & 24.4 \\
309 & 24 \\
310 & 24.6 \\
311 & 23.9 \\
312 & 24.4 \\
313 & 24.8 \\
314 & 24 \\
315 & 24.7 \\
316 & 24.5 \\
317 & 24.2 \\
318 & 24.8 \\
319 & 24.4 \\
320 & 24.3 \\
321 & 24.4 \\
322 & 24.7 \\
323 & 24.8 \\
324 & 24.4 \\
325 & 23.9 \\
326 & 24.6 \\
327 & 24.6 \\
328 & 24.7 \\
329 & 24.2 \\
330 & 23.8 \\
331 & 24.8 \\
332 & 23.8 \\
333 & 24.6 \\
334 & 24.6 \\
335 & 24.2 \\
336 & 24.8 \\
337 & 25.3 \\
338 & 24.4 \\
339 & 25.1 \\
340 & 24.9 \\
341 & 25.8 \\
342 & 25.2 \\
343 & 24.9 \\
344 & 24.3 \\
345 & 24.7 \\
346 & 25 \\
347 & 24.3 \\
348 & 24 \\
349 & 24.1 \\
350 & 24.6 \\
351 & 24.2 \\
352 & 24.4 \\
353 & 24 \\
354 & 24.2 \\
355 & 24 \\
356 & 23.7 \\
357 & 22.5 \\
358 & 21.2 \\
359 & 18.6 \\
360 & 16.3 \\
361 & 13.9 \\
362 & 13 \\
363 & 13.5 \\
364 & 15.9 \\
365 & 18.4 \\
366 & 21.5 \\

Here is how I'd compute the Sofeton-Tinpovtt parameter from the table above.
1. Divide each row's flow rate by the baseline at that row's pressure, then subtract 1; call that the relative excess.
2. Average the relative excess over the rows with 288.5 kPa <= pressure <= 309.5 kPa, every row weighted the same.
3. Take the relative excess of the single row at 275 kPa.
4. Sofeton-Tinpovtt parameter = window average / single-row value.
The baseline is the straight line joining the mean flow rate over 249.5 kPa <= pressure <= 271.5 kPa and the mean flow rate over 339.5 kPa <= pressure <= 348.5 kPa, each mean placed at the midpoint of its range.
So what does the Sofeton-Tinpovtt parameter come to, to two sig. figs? -5.2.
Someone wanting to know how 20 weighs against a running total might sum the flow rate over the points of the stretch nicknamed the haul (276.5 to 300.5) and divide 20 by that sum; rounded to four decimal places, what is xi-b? 0.0406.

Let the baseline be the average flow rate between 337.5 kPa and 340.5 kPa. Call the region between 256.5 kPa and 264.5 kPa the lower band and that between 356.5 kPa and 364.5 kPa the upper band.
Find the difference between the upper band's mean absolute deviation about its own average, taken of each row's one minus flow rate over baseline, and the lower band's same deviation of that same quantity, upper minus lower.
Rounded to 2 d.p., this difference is 0.10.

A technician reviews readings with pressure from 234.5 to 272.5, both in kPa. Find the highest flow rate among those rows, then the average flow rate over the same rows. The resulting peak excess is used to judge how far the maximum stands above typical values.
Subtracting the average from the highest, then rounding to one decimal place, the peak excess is 2.9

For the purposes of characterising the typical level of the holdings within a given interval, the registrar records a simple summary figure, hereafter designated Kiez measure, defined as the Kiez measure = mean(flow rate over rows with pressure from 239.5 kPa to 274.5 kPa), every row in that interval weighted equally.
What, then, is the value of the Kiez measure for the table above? 25.3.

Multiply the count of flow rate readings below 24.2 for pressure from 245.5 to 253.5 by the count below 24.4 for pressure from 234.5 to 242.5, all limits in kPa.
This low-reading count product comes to 16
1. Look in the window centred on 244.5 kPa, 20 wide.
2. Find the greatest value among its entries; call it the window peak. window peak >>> 25.8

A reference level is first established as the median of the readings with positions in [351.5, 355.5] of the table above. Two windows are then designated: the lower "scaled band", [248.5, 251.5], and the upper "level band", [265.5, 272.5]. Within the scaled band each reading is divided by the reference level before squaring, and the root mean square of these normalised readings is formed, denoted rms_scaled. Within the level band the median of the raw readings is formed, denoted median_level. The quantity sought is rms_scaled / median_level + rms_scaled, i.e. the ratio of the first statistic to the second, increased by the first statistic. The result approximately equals 1.08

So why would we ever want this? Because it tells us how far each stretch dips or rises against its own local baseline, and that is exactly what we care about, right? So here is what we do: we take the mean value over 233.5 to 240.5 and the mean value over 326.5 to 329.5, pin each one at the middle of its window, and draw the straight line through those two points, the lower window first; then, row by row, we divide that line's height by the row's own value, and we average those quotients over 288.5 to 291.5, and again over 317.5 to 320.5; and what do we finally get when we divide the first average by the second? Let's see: 1.49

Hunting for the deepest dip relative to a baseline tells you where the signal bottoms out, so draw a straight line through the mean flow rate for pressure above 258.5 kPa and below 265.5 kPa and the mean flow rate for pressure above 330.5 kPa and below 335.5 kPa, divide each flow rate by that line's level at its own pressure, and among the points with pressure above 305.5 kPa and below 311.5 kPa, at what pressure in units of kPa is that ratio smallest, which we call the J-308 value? 311 kPa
